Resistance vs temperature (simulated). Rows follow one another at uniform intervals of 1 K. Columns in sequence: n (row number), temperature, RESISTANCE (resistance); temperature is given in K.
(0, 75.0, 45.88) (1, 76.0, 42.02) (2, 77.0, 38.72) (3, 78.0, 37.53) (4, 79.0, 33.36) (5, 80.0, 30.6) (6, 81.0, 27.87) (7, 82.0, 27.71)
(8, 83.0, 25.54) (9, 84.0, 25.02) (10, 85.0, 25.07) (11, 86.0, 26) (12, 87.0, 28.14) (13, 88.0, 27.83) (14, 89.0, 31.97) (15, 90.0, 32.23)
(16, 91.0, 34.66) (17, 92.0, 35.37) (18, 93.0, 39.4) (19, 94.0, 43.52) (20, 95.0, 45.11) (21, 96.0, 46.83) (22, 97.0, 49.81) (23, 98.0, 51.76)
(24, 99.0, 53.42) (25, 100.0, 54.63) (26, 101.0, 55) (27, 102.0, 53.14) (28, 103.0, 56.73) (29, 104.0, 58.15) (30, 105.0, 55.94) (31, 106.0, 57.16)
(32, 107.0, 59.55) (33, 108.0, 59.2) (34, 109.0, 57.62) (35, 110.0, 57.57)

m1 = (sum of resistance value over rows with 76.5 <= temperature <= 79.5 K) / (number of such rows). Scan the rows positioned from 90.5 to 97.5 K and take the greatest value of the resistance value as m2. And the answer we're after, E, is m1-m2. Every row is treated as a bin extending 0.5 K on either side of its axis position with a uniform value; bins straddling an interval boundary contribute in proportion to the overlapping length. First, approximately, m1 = 37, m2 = 49.81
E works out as -13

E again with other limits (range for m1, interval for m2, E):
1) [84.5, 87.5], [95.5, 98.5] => -25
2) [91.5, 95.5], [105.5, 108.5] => -19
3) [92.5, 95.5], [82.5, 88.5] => 15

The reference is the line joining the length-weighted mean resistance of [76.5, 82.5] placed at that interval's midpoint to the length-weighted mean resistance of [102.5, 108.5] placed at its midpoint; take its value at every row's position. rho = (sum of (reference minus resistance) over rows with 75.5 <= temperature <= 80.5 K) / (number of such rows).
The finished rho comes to -5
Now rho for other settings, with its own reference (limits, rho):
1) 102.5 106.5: 0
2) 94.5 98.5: 1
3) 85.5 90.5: 12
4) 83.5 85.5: 12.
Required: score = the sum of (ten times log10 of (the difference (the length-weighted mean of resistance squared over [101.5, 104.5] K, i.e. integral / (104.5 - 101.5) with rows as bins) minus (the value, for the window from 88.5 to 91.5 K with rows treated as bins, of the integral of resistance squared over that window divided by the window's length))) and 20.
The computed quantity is 53.1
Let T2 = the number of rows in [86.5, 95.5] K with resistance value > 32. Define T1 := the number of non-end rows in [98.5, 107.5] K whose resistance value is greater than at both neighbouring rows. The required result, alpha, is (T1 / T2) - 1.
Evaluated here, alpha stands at -0.67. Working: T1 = 2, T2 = 6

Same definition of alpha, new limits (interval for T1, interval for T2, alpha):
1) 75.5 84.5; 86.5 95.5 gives -1.00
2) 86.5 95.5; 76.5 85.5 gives -1.00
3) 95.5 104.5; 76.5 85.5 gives -0.67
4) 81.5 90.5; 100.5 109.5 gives -0.89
